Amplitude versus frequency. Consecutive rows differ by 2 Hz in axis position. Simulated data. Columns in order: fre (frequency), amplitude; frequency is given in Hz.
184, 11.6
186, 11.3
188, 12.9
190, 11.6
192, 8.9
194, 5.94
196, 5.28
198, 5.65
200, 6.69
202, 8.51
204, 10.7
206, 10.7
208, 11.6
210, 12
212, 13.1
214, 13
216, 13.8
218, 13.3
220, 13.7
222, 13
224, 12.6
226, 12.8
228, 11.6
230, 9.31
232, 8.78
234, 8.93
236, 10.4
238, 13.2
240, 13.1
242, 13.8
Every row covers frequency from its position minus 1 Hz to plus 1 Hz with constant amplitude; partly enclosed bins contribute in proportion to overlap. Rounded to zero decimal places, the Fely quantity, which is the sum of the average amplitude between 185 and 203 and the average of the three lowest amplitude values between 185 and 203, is 14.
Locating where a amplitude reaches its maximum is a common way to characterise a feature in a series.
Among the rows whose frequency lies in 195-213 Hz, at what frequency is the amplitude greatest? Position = 212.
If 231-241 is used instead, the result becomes 238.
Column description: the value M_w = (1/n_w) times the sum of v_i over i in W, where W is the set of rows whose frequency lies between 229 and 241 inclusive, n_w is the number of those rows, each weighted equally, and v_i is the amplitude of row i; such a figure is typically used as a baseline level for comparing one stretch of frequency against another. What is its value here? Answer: 10.6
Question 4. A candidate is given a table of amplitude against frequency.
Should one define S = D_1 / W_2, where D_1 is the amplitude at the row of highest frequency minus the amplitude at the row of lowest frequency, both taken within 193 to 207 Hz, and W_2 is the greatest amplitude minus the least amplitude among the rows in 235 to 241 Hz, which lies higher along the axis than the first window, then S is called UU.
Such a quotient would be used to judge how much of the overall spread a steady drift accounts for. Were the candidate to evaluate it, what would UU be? 1.7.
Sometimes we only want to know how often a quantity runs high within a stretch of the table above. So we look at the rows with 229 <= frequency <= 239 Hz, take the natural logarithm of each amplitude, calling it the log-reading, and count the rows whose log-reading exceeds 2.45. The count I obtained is 1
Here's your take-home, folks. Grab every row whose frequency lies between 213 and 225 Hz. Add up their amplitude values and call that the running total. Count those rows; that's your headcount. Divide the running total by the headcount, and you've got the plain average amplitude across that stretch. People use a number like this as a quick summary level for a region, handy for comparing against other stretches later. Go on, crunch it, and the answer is 13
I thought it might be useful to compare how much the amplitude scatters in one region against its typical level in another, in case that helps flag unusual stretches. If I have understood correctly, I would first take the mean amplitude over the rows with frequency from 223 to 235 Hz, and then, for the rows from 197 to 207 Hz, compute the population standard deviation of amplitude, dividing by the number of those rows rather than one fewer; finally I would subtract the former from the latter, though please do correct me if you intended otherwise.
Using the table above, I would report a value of -8.6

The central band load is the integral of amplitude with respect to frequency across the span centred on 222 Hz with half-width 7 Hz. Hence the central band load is 182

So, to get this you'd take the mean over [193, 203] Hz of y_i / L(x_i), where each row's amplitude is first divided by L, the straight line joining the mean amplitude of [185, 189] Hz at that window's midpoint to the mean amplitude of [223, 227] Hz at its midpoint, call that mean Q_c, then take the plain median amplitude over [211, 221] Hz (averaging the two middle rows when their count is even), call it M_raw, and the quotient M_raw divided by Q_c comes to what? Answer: 25.5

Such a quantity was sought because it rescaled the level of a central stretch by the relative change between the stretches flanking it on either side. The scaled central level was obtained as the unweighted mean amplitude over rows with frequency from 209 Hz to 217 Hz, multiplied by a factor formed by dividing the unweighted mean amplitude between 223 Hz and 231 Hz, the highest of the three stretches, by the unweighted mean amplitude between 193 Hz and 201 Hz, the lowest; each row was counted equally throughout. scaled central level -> 26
